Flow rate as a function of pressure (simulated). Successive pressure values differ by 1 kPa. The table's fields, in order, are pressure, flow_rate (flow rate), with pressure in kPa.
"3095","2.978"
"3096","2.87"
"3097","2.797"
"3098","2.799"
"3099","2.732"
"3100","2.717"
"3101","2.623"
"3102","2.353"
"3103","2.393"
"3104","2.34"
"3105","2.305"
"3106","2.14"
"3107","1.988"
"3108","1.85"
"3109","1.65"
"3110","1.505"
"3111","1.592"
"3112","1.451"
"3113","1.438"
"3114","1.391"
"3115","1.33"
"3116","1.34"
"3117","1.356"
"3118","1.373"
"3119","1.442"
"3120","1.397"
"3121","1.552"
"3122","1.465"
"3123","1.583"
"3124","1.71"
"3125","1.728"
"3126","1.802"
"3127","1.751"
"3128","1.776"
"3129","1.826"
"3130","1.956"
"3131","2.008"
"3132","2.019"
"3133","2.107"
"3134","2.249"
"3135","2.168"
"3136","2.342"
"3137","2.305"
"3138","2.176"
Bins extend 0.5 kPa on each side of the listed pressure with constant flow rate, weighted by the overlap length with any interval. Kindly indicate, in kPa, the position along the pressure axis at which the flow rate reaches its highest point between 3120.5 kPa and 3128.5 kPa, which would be 3126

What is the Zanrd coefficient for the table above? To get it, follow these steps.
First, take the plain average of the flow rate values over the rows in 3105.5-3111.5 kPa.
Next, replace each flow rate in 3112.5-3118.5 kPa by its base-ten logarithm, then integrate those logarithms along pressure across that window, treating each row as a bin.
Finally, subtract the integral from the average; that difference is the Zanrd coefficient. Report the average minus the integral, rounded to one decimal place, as 1.0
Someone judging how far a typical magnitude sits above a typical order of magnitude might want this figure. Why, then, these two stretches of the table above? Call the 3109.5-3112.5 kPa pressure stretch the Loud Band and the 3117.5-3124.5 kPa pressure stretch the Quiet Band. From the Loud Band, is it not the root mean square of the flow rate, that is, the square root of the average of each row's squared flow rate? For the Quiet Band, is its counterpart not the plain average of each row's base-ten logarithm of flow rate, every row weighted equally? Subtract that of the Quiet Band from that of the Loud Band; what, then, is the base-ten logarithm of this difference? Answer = 0.13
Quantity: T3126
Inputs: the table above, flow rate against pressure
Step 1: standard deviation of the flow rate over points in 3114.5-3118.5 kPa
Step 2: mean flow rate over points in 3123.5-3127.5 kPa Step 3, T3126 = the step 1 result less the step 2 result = -1.73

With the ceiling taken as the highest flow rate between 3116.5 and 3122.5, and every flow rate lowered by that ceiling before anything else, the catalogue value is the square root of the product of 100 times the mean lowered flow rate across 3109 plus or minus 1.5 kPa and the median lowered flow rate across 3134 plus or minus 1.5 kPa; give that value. 2.7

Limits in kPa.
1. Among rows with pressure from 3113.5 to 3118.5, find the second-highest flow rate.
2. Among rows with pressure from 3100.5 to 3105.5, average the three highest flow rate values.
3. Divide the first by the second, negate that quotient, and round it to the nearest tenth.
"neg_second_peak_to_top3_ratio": -0.6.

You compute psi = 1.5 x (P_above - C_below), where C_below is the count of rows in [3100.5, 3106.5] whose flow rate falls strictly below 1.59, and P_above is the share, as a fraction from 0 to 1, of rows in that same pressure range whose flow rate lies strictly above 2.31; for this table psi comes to 1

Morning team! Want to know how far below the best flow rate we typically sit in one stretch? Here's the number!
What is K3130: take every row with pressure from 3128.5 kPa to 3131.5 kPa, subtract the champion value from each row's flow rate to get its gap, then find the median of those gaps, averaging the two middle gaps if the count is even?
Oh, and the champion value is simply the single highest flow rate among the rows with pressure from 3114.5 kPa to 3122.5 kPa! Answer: 0.40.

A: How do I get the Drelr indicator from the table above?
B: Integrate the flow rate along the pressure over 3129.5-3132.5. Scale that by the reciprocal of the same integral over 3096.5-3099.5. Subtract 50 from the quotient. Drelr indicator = -49.3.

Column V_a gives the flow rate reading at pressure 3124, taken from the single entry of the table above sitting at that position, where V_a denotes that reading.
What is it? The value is 1.71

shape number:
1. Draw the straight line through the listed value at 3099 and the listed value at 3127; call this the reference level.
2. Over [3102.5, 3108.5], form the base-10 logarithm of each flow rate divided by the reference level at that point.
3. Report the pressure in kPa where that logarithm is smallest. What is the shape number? 3108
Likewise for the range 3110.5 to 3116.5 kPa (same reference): 3115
